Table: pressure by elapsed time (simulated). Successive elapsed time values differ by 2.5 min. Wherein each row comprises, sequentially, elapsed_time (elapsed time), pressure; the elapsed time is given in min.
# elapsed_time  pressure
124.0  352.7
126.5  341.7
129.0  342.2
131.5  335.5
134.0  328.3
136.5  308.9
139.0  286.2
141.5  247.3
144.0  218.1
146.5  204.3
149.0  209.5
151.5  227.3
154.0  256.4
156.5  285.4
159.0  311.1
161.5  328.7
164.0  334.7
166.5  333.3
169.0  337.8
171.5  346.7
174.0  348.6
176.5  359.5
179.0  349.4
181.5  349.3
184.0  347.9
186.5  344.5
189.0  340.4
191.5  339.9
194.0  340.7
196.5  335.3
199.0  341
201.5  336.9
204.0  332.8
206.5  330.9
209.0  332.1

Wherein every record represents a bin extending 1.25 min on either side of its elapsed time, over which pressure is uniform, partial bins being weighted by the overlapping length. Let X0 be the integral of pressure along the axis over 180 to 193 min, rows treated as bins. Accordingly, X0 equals 4478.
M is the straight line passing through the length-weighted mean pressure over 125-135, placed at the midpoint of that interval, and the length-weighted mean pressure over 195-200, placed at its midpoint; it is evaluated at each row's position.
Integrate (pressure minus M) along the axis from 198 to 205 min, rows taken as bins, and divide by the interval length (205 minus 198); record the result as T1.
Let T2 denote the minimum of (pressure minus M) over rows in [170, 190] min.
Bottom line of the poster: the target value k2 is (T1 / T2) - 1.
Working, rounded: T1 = -1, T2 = 2.3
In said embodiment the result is -2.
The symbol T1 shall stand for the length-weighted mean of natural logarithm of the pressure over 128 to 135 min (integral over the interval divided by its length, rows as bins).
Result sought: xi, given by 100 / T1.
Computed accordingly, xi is 17.2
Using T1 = 5.815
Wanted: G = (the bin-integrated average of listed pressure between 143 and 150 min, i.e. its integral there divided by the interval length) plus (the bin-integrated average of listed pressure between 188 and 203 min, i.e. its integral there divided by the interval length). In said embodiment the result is 549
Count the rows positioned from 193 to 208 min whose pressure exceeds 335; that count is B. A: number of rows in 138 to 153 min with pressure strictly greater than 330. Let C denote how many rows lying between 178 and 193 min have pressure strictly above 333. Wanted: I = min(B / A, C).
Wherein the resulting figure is 6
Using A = 0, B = 4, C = 6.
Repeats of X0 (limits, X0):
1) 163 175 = 4082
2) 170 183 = 4555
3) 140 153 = 2902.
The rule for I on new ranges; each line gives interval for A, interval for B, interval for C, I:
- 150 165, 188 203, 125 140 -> 3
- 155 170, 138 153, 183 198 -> 0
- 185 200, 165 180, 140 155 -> 0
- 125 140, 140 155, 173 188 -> 0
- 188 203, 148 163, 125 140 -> 0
